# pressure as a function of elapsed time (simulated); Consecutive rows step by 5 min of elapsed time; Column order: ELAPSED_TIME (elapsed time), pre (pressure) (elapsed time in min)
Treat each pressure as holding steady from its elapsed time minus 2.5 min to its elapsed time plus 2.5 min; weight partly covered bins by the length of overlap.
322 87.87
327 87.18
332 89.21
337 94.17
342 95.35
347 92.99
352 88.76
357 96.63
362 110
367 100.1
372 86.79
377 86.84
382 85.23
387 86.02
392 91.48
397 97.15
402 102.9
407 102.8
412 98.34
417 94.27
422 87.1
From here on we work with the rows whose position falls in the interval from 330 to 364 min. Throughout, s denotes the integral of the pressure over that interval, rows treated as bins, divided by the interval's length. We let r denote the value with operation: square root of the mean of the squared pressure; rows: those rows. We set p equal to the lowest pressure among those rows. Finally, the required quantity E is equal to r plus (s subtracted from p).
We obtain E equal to 89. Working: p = 88.76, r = 96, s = 95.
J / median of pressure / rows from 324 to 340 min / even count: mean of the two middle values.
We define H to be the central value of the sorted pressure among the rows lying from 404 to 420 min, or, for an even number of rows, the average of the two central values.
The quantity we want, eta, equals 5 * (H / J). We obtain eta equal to 5.5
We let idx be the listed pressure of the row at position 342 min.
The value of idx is 95.35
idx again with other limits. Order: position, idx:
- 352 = 88.76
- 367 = 100.1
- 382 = 85.23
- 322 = 87.87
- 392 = 91.48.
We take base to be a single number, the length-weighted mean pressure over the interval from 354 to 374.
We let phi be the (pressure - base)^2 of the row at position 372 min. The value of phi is 135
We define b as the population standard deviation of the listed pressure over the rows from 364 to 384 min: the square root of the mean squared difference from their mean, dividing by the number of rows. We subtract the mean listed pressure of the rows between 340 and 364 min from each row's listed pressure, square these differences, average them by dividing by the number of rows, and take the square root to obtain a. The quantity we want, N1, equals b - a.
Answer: -1.1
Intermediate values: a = 7.15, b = 6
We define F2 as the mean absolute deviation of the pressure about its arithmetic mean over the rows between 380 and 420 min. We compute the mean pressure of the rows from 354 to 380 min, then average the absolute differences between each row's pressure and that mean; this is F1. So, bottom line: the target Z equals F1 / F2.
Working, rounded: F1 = 7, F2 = 5.5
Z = 1.34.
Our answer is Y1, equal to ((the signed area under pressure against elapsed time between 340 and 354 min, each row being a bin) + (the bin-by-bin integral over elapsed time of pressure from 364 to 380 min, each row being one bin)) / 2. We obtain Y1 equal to 1380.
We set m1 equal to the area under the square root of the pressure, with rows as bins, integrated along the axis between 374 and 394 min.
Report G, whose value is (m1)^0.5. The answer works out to 13.7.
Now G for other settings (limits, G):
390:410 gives 14.1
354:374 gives 14.1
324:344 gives 13.8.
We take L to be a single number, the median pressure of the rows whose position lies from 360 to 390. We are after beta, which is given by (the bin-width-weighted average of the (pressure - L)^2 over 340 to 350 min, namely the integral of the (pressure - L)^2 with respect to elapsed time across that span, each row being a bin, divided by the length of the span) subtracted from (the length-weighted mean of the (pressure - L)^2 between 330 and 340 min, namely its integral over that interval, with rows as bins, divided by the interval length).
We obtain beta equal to -19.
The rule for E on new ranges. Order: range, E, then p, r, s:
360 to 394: 86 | 85.23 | 93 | 92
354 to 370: 98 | 96.63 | 102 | 101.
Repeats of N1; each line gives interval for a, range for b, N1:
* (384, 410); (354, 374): 1.7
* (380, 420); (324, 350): -3.3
